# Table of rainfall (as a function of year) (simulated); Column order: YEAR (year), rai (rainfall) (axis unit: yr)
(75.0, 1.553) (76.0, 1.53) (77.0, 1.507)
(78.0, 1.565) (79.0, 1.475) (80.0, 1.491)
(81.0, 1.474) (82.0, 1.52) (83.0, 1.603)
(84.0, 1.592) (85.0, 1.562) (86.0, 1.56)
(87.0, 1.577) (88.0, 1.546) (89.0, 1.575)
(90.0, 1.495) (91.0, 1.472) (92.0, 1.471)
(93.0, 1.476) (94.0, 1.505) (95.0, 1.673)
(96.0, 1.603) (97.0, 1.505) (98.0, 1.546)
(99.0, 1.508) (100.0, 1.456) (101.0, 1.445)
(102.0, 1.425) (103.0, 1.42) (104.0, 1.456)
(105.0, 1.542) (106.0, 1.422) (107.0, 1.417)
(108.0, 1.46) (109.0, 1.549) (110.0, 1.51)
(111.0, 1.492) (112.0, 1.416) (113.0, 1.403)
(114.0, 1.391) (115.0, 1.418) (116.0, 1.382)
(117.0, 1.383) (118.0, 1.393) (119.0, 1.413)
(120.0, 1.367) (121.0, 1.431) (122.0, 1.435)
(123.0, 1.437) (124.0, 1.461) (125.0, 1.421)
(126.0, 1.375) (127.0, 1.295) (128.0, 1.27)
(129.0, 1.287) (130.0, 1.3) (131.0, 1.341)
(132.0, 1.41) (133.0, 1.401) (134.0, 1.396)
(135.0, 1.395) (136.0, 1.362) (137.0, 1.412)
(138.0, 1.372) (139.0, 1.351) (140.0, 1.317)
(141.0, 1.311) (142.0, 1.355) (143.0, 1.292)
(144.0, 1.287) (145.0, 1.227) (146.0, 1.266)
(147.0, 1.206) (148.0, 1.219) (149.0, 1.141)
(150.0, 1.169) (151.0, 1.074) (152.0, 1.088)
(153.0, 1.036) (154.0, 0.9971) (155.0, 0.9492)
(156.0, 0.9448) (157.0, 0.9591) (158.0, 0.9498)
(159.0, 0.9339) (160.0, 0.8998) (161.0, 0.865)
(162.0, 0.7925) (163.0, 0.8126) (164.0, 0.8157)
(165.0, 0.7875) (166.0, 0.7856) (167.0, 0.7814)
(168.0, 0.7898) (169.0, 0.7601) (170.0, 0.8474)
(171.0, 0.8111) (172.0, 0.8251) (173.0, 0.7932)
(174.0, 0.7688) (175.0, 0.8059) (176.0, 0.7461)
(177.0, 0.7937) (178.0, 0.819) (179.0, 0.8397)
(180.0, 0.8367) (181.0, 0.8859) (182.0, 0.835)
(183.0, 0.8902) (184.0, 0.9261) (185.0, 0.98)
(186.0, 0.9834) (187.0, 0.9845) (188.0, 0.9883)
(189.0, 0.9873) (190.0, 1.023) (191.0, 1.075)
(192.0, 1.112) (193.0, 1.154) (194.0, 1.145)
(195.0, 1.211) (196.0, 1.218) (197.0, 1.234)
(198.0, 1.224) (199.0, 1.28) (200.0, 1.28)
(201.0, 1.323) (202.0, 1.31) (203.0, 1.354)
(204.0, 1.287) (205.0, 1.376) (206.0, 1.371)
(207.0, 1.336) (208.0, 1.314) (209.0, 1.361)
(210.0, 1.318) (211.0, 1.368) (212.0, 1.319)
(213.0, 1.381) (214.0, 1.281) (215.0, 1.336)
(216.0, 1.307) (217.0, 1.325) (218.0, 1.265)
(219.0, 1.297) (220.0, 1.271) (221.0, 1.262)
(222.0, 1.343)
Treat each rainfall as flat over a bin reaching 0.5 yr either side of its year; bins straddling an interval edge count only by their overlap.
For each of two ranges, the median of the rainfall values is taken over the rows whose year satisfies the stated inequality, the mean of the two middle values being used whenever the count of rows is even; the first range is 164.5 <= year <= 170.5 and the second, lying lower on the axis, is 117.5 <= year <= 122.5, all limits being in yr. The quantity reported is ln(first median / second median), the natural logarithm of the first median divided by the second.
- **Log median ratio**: -0.59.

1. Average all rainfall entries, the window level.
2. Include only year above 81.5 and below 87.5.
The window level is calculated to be 1.57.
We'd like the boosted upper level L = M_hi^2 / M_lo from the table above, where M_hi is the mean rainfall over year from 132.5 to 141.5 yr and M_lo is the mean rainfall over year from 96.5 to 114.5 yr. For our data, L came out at 1.3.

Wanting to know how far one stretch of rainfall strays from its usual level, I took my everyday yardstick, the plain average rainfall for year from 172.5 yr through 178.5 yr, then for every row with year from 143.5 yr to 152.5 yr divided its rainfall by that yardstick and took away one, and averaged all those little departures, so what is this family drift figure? 0.51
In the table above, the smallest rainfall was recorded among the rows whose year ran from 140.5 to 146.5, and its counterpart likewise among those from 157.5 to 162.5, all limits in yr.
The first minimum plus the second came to 2.0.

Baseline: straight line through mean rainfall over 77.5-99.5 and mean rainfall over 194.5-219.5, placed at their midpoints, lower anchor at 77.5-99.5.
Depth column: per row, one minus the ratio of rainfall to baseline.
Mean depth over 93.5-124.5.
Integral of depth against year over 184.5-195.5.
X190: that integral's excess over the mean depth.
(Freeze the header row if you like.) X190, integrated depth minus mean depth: 2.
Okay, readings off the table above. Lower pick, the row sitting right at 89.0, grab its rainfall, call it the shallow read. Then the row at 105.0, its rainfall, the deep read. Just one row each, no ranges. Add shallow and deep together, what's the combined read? 3.12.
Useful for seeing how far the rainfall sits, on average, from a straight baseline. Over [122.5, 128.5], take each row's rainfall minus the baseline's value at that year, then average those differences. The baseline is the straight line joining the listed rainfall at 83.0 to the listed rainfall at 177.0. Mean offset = 0.14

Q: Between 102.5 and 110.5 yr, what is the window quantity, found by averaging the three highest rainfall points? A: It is 1.53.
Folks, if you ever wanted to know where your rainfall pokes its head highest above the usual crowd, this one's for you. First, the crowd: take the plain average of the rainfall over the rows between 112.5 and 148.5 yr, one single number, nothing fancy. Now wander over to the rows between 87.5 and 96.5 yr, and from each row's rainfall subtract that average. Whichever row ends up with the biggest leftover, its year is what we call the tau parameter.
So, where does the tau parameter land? 95.0 yr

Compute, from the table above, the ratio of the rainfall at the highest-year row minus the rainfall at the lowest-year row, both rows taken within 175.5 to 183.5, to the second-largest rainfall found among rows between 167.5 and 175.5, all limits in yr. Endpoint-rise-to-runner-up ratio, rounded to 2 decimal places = 0.17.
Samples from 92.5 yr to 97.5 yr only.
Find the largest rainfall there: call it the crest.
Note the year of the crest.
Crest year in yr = 95.0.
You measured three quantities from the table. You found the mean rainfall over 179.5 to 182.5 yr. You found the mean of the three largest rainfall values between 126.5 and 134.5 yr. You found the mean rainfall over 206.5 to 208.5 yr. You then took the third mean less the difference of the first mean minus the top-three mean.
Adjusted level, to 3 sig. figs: 1.87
